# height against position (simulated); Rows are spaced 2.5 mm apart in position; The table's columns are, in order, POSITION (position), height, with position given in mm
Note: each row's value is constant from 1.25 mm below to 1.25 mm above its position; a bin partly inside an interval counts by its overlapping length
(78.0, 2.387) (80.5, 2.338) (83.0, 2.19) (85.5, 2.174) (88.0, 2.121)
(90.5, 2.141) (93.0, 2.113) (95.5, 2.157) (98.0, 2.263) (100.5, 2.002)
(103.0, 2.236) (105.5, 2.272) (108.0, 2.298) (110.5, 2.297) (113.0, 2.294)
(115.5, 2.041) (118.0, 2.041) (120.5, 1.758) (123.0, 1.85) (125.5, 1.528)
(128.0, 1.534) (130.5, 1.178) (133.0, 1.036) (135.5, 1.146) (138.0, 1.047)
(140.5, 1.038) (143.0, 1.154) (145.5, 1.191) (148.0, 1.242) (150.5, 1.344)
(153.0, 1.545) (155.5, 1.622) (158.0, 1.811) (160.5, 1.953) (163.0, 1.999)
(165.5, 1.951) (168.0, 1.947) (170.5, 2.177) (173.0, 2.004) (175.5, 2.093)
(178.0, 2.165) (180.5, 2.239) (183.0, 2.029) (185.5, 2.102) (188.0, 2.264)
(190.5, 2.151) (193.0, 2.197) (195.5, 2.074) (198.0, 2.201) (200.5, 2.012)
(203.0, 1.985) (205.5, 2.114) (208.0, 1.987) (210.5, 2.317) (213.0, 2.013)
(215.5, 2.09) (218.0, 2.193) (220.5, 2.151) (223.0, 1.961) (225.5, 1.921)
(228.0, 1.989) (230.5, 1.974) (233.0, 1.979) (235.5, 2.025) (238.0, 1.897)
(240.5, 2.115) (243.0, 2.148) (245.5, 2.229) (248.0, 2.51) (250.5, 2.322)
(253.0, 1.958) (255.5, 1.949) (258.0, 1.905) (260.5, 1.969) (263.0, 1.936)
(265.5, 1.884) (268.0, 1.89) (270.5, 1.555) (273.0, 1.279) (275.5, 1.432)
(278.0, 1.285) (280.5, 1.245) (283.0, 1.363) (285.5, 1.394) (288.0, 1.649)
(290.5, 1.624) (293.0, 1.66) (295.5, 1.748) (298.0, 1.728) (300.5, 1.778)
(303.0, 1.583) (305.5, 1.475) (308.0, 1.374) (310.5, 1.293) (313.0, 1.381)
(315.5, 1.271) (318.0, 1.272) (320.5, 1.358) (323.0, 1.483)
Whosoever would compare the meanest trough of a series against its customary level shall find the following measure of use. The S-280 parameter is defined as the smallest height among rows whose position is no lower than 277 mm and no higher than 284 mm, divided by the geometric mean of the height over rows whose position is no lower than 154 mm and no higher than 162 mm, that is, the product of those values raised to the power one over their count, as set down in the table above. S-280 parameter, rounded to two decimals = 0.70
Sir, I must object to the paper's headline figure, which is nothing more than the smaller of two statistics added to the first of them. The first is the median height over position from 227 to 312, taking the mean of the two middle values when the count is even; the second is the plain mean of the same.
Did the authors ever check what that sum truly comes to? 3.6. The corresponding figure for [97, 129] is 4.1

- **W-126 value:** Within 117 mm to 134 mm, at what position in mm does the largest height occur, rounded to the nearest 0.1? 118.0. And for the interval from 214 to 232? 218.0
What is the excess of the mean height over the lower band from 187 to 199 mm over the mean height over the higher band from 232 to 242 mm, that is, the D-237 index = 0.17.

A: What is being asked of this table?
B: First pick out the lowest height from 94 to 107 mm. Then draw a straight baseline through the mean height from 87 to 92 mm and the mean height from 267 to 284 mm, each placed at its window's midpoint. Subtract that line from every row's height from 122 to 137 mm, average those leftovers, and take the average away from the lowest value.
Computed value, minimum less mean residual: 2.6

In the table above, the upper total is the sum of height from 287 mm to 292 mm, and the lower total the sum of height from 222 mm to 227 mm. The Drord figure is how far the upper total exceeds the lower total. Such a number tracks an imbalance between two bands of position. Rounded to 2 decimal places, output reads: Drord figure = -0.61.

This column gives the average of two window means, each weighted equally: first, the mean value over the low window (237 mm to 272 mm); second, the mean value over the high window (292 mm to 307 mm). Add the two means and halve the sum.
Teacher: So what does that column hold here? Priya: 1.84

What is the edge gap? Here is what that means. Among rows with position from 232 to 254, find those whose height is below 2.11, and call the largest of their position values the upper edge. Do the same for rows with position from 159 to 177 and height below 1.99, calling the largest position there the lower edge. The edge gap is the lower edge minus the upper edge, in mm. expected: -85.0 mm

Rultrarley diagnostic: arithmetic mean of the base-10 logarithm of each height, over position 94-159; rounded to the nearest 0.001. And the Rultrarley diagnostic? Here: 0.211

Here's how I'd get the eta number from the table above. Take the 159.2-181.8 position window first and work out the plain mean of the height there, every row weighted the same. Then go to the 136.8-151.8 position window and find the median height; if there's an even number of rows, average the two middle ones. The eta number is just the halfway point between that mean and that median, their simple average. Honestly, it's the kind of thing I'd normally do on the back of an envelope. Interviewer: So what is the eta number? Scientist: 1.62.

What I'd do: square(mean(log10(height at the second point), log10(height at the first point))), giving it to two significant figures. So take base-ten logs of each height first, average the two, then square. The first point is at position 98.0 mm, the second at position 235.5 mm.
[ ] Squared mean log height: 0.11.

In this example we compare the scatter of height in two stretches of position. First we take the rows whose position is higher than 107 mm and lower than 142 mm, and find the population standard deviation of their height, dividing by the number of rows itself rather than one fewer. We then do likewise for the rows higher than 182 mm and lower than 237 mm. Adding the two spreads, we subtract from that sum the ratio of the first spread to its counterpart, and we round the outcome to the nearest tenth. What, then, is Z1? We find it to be -4.0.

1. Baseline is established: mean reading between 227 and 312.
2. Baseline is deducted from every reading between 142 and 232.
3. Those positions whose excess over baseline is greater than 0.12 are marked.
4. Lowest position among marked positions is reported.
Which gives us 160.5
